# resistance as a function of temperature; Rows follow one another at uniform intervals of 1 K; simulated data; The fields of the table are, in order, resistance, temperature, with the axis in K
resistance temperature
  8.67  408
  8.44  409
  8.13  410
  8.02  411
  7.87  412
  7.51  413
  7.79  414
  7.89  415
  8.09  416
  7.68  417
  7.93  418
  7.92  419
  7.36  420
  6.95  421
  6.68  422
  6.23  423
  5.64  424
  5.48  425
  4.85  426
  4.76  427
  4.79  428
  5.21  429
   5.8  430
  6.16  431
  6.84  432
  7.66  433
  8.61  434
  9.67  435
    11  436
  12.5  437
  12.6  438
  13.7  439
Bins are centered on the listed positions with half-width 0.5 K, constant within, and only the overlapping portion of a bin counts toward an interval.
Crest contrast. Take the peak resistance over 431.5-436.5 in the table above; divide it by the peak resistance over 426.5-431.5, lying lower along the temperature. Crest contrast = 1.79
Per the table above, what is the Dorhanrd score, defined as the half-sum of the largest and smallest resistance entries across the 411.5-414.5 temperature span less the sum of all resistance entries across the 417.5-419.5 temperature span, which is -8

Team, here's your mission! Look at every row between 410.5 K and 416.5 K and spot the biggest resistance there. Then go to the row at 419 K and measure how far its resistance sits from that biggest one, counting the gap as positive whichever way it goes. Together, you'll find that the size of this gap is 0.17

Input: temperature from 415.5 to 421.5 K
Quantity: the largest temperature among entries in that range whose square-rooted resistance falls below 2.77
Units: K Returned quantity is 421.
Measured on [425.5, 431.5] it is 431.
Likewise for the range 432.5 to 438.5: 433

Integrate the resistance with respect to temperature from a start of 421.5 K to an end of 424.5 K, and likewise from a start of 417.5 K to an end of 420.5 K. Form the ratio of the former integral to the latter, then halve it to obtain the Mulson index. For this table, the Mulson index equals 0.4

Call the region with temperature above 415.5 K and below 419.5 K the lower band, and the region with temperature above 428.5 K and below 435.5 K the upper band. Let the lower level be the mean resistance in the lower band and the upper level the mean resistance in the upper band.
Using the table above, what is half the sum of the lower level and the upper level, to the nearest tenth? 7.5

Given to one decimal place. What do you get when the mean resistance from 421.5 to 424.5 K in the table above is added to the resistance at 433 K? 13.8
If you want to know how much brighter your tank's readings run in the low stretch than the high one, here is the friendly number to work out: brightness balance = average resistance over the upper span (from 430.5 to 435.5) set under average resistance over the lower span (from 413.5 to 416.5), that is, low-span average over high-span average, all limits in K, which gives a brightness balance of 1.0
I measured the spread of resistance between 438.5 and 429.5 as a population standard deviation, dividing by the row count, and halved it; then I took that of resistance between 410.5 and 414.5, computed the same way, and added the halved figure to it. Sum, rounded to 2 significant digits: 1.4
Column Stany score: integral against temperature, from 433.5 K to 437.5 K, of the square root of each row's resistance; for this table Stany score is 12.9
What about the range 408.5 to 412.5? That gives 11.4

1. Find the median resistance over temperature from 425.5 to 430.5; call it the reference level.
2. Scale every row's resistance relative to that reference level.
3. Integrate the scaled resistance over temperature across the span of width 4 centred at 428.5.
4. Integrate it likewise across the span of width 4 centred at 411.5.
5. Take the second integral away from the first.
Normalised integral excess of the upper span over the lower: -2.3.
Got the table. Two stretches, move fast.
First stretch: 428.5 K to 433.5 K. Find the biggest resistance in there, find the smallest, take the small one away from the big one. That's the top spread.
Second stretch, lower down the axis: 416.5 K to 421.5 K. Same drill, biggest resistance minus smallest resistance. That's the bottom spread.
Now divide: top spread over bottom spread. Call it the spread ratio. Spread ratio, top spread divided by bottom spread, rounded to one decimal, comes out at 2.5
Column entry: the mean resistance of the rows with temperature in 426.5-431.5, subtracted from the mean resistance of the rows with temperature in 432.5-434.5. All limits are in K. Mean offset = 3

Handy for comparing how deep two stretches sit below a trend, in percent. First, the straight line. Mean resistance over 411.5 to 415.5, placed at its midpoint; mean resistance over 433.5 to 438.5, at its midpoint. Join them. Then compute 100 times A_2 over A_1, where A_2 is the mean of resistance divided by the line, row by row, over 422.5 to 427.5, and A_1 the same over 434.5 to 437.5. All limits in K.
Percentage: 57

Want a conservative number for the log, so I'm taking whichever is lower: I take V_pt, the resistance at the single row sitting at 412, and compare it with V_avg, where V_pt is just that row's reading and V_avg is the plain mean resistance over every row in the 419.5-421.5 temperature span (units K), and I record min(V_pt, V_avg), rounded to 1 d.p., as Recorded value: 7.2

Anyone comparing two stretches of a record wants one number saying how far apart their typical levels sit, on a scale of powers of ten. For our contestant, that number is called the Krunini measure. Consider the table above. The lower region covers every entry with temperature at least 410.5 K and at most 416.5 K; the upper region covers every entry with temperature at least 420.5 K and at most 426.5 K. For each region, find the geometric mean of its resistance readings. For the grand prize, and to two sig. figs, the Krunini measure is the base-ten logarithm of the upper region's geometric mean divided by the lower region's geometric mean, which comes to -0.12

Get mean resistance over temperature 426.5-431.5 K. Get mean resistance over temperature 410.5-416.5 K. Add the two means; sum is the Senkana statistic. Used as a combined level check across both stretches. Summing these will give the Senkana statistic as 13.2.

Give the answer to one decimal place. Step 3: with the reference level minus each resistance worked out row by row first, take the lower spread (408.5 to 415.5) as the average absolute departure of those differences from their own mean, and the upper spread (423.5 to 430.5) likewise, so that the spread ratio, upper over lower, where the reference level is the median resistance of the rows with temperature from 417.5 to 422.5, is 1.7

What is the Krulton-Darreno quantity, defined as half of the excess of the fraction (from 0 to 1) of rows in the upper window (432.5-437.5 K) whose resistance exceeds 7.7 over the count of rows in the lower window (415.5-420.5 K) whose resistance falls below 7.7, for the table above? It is -0.60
